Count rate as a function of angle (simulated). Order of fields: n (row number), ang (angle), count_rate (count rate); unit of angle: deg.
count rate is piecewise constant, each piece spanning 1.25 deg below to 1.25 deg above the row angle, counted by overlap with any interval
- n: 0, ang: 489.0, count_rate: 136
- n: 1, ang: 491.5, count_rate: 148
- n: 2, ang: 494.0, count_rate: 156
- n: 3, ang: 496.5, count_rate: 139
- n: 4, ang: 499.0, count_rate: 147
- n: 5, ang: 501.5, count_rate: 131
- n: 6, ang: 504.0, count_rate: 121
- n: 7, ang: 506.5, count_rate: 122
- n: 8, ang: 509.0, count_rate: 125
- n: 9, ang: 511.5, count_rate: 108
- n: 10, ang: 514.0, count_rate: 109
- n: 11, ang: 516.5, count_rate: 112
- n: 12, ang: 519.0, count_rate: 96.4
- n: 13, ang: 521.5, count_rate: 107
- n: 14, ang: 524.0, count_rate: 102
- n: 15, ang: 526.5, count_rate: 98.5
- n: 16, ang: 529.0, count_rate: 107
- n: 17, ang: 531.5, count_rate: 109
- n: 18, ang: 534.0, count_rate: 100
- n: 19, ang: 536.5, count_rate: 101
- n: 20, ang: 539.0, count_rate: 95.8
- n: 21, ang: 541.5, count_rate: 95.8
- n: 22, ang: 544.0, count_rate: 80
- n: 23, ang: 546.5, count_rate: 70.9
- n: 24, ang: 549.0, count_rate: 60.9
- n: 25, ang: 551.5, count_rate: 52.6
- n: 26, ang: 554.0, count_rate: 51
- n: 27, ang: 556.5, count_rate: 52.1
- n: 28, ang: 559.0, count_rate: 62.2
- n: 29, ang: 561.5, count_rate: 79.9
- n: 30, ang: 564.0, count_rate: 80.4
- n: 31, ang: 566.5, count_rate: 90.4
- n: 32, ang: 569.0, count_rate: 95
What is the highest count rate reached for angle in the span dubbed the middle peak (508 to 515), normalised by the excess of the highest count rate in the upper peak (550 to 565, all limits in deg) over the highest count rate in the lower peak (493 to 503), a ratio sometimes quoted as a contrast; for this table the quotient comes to -1.7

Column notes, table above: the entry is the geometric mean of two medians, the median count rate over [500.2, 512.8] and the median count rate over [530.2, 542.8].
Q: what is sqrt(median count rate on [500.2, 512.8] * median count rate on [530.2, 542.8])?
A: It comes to 110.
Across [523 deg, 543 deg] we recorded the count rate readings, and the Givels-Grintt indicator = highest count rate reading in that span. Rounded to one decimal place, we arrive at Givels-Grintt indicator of 109.0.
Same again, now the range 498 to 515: 147.0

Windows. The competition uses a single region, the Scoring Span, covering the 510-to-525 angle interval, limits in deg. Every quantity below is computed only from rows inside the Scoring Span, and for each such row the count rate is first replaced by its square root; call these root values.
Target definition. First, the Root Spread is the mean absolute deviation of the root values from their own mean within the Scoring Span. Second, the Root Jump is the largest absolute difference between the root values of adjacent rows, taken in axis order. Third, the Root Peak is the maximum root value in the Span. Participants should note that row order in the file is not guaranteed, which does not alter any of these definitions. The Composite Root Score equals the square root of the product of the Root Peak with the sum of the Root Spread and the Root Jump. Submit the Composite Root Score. 3.22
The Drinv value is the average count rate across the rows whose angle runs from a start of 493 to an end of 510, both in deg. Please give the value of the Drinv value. 134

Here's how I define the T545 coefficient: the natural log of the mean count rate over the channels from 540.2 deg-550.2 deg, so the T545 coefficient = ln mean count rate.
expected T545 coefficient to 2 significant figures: 4.3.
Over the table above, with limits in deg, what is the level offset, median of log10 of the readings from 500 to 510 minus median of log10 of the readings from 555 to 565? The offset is 0.24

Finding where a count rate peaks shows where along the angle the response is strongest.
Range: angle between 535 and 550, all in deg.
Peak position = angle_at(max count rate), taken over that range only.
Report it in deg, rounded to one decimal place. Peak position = 536.5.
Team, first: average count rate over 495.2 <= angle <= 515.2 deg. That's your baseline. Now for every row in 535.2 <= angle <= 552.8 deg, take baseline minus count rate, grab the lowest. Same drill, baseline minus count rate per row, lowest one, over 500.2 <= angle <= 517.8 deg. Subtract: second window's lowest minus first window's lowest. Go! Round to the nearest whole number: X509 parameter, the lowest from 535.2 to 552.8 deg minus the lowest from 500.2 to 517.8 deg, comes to 30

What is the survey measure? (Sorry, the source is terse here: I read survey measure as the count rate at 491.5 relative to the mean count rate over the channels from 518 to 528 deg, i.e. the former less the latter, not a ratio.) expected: 47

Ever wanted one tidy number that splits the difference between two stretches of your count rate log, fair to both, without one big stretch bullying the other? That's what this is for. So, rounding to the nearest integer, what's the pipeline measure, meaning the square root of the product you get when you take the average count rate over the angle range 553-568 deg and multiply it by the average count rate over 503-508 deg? 92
